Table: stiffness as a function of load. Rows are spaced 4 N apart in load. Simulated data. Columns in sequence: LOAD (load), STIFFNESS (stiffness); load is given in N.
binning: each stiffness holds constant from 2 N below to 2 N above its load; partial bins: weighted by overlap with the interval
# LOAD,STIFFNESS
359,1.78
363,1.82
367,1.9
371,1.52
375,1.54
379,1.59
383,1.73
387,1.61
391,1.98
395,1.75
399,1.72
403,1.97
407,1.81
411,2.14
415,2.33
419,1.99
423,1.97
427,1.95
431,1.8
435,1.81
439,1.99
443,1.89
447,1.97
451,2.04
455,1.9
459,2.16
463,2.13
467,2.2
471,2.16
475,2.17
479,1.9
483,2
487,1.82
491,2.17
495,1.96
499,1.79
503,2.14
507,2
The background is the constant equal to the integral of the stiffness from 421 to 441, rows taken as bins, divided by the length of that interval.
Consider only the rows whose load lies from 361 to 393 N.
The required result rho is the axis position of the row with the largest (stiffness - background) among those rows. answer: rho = 391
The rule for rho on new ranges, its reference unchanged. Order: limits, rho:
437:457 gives 451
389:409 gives 391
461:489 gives 467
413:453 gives 415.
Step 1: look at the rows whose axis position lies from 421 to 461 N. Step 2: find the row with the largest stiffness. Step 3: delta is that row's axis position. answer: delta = 459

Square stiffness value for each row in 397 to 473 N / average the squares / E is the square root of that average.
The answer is 2.00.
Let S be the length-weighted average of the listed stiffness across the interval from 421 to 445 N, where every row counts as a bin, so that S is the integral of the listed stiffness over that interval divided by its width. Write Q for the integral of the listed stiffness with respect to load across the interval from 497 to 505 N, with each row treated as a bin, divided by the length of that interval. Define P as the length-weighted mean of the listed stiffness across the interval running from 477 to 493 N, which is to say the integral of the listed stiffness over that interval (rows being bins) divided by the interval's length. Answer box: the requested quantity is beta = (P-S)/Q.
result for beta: 0.04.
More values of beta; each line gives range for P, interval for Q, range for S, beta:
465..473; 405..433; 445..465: 0.07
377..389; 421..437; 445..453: -0.19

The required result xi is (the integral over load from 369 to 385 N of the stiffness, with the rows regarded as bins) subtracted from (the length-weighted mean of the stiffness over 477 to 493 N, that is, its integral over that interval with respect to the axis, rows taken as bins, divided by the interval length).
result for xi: -24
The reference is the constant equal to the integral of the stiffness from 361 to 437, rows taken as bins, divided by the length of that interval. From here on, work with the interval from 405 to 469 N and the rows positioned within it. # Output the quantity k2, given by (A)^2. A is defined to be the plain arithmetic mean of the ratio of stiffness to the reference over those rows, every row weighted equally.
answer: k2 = 1.19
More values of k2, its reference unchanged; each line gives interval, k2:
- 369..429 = 1.00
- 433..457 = 1.11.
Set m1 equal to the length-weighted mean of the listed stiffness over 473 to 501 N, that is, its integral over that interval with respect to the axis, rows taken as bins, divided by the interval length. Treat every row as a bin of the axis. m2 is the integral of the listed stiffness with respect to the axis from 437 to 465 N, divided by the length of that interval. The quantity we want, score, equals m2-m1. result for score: 0.0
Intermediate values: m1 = 1.97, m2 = 2.01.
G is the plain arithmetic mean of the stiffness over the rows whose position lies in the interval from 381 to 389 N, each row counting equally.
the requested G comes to 1.67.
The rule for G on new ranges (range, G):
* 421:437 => 1.88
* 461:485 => 2.09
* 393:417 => 1.95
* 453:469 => 2.10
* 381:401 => 1.76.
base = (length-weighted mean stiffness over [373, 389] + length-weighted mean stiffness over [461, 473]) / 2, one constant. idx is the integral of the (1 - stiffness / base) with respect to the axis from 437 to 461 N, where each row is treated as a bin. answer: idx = -1.3 N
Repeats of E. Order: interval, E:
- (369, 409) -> 1.73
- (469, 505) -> 2.02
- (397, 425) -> 2.00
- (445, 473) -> 2.08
